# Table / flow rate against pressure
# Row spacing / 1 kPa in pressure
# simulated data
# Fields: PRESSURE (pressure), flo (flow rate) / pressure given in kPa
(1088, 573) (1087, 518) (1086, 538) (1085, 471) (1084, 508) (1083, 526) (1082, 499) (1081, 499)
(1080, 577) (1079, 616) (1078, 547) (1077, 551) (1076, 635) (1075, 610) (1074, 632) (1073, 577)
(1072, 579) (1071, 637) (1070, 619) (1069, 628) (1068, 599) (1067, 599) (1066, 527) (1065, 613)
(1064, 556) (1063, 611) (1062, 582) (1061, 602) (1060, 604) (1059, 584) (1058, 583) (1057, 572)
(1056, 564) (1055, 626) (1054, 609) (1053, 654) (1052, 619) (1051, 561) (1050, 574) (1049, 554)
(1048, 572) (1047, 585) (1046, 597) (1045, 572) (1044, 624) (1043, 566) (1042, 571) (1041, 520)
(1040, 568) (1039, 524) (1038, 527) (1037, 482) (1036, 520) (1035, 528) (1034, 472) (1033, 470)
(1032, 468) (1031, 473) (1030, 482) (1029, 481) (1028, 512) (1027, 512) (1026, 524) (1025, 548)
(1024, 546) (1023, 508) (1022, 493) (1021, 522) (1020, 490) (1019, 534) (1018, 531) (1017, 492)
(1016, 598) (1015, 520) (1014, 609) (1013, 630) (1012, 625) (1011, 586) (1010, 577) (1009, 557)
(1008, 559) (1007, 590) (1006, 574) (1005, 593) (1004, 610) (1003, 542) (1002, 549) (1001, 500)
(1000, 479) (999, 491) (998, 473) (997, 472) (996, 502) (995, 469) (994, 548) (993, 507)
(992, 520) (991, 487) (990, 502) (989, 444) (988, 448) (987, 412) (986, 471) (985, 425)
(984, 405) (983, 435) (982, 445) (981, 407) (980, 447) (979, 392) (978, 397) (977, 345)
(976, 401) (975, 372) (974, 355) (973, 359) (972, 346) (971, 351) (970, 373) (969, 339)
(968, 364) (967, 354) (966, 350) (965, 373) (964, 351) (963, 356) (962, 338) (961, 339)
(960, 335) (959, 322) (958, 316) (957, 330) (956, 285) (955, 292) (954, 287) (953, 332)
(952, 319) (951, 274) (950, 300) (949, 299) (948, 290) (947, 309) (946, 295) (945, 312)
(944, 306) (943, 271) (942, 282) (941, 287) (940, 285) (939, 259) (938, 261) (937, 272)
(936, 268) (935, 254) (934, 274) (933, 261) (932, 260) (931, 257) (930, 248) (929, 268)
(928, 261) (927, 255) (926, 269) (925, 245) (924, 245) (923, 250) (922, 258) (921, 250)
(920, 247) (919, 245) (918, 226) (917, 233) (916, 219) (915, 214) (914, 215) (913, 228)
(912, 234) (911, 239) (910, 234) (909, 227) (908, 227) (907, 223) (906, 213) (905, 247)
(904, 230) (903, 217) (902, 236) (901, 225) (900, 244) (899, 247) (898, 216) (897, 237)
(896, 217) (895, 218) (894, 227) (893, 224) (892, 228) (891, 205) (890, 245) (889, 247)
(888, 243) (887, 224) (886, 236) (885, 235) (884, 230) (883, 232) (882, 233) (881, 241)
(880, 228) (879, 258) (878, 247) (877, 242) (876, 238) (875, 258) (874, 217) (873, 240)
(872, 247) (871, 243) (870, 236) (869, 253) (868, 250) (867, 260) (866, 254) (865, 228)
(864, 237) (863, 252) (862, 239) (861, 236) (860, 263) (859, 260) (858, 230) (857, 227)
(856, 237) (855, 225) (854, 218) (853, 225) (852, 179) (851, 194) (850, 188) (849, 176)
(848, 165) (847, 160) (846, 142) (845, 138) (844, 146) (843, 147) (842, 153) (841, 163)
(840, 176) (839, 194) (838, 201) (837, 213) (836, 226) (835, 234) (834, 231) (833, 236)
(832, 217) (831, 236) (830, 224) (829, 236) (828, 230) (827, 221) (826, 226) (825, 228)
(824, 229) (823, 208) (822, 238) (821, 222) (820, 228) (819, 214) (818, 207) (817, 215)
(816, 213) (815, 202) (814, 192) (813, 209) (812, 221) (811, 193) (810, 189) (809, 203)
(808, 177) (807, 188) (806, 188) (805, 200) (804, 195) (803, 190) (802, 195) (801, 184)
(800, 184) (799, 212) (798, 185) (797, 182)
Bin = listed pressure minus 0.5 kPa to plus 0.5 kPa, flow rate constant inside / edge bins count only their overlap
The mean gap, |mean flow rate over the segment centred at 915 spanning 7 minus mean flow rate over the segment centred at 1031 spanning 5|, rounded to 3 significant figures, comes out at 251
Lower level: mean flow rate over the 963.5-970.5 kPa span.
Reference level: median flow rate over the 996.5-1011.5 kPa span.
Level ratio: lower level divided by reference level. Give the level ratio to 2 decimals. 0.64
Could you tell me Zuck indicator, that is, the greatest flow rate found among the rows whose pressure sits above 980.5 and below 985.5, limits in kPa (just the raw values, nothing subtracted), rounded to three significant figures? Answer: 445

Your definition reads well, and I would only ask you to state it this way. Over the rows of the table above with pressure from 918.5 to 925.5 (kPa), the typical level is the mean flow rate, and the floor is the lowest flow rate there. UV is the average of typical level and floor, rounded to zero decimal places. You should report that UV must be 247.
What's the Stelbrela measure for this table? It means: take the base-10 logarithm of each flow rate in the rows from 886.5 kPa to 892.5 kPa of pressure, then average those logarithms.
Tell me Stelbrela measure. 2.36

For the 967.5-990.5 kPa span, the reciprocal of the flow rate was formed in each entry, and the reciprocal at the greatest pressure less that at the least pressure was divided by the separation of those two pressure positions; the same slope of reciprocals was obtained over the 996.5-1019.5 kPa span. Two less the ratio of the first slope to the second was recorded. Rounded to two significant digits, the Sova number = -1.1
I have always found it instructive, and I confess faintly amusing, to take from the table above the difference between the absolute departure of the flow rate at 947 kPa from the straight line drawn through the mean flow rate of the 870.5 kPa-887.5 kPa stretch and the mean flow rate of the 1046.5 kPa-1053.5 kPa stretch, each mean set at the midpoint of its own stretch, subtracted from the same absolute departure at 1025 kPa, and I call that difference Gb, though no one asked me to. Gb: -58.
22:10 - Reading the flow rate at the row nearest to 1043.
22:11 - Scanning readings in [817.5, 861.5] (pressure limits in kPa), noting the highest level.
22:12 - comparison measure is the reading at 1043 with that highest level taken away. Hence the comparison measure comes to 303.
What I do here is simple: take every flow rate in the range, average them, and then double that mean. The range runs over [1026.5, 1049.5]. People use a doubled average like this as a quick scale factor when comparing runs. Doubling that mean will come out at 1059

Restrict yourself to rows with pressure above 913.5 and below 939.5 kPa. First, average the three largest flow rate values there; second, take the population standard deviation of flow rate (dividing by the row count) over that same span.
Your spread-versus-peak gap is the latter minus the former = -255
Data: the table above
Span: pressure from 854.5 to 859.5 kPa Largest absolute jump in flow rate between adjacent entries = 30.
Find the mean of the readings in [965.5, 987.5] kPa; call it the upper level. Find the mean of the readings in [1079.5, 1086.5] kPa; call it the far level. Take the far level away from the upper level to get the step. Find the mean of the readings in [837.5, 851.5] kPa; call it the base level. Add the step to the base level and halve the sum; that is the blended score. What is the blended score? 19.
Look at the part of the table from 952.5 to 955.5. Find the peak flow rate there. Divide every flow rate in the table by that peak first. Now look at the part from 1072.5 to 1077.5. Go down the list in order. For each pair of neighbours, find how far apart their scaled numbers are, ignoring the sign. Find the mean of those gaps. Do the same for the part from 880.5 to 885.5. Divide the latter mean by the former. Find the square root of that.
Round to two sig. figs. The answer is 0.29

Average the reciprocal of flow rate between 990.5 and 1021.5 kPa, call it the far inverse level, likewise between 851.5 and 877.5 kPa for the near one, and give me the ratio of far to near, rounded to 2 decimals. 0.44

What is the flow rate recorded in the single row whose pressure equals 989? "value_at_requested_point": 444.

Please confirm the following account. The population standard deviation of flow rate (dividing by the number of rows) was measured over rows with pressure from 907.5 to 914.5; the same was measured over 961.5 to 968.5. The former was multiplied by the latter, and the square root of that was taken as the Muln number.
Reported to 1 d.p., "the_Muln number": 8.5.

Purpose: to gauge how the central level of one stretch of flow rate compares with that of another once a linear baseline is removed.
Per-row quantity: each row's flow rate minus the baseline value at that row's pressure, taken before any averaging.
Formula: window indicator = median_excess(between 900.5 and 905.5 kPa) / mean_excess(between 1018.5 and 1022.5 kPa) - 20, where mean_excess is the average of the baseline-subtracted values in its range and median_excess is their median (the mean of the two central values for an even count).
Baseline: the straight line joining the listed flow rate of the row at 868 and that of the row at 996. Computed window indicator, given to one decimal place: -17.8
